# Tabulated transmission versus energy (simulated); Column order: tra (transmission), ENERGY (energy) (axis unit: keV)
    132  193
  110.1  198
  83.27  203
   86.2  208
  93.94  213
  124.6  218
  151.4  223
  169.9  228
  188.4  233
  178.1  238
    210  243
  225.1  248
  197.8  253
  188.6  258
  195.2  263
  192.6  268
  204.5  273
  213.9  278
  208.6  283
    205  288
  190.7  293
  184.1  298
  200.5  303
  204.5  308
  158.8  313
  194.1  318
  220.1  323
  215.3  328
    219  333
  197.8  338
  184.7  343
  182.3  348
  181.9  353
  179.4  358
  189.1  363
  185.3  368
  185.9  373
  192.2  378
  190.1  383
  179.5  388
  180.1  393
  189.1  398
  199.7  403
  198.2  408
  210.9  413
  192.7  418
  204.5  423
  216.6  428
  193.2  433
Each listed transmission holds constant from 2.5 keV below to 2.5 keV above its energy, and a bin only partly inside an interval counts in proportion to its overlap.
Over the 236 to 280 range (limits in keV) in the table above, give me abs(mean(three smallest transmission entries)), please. 186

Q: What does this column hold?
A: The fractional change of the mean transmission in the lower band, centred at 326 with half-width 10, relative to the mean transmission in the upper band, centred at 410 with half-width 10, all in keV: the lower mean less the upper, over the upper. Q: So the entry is 0.06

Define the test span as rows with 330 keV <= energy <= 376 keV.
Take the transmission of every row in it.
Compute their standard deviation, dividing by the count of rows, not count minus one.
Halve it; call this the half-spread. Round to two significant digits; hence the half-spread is 5.8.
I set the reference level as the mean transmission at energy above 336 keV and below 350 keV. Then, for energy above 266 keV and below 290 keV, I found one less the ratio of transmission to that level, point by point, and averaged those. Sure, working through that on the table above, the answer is -0.09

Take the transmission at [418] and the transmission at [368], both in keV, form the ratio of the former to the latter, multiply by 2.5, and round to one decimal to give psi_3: 2.6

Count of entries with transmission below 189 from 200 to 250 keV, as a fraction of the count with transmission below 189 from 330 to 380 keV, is 1.3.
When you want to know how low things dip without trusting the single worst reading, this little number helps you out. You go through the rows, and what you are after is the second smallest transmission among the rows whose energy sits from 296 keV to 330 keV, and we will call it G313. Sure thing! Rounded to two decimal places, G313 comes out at 184.10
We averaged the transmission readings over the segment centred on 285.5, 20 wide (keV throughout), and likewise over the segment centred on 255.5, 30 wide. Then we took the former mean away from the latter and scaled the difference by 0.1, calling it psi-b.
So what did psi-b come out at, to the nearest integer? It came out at 0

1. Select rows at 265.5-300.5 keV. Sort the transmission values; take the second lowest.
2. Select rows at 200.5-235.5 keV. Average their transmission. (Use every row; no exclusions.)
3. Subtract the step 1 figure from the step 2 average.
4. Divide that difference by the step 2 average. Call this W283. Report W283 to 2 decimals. -0.49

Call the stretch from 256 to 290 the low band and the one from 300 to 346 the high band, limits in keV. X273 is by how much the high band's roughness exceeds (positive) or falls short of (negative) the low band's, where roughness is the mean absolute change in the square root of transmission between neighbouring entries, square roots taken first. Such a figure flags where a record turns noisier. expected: 0.47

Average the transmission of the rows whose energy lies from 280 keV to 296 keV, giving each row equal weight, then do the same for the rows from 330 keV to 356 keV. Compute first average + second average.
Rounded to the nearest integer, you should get 395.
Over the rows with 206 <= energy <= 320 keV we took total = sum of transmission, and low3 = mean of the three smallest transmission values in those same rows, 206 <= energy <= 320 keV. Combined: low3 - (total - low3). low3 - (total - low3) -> -3963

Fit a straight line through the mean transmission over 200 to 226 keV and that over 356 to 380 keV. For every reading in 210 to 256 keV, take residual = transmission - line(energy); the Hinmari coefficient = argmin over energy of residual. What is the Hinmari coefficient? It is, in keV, 213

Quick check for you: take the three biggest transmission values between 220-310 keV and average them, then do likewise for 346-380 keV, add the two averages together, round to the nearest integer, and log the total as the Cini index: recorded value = 405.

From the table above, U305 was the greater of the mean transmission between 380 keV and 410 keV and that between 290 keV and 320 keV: 189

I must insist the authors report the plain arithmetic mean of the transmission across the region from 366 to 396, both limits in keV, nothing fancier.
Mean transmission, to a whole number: 186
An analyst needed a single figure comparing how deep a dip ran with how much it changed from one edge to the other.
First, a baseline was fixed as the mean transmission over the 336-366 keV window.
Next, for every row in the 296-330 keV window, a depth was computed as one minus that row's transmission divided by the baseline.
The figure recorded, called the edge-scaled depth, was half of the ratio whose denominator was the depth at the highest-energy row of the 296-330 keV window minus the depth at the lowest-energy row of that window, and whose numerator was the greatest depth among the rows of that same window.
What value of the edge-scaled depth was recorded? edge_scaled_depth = -0.43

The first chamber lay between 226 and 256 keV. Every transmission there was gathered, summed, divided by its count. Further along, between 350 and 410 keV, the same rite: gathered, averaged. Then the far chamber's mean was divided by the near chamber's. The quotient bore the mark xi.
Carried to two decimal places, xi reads 0.96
